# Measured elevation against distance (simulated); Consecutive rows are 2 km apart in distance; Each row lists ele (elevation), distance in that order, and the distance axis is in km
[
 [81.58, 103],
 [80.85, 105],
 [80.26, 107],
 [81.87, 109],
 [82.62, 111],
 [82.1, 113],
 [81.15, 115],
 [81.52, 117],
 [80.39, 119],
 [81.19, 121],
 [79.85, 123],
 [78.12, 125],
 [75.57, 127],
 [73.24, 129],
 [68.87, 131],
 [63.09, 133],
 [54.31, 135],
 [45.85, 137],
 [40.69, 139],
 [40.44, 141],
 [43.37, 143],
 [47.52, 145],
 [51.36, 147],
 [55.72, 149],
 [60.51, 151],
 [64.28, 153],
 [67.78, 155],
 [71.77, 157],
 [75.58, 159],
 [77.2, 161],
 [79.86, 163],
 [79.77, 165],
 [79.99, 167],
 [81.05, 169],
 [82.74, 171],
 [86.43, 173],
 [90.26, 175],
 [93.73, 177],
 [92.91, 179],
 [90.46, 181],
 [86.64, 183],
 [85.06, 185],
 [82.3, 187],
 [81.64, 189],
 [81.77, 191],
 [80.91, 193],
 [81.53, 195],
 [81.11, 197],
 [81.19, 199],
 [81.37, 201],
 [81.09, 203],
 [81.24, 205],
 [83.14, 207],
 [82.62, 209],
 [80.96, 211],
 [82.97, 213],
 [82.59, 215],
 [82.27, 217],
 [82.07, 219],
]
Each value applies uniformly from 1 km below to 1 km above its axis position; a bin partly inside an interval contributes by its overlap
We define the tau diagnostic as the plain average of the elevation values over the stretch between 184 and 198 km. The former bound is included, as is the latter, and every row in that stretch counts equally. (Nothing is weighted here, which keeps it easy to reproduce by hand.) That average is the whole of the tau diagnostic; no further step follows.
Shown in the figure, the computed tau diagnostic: 82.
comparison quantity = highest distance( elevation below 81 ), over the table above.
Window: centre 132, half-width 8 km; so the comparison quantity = 139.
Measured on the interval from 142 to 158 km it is 157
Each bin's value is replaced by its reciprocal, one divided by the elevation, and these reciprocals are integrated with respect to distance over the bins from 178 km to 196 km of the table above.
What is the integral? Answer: 0.21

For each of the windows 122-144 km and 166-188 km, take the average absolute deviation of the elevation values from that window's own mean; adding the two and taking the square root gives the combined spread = 4.2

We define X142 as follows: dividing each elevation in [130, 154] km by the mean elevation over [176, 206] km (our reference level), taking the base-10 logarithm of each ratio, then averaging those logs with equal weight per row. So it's -0.208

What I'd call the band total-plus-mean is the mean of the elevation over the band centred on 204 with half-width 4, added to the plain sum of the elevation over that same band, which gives 409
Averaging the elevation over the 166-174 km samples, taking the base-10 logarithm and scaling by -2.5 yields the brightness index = -4.79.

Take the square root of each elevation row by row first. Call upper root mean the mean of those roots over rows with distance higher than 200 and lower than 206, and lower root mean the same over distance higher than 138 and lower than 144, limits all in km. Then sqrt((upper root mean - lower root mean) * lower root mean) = 4.1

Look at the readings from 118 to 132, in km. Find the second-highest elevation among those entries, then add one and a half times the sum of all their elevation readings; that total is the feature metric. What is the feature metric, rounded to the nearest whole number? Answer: 886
